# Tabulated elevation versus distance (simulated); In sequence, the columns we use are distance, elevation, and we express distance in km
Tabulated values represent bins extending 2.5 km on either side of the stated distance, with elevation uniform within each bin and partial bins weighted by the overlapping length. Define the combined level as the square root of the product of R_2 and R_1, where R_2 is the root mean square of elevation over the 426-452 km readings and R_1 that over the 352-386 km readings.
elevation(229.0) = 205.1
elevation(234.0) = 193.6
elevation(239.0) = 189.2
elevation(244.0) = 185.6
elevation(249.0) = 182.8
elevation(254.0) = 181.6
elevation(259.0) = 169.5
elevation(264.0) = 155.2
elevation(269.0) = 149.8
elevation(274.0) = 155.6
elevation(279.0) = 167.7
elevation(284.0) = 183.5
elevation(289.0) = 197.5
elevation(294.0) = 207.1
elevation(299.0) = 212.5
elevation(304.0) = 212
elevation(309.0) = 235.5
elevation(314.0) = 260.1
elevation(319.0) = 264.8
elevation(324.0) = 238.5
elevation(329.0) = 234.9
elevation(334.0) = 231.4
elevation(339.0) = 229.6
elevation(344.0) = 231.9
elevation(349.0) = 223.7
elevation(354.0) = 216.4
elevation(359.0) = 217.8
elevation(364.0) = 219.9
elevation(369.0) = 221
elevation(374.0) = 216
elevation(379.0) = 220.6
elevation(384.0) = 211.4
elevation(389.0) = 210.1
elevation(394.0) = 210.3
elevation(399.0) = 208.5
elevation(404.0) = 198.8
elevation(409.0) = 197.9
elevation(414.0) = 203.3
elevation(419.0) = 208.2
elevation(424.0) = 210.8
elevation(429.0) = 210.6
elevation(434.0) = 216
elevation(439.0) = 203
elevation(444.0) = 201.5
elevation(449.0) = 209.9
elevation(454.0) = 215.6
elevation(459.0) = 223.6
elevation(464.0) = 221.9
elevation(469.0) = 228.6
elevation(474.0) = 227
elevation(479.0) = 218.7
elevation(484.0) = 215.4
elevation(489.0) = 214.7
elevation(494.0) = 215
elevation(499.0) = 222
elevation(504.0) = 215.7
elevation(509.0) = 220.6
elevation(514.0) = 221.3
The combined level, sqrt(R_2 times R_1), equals 213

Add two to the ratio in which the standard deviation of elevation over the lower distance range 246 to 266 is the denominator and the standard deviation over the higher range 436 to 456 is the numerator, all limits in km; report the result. 2.5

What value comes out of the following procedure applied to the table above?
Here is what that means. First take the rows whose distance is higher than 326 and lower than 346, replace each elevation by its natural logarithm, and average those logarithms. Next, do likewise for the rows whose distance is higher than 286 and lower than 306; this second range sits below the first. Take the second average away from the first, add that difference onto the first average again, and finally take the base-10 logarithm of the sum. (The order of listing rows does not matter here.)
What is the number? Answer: 0.745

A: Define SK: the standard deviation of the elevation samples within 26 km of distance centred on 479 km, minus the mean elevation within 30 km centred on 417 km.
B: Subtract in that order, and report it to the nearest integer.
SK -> -199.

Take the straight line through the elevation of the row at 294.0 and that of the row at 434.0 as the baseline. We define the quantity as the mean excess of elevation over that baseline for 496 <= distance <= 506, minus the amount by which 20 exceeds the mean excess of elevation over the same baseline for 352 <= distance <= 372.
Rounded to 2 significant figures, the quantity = -14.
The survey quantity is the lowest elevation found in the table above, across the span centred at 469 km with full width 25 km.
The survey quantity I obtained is 218.7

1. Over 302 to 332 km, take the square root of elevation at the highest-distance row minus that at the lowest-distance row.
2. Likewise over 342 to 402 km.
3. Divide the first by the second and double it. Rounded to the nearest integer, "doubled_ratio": -2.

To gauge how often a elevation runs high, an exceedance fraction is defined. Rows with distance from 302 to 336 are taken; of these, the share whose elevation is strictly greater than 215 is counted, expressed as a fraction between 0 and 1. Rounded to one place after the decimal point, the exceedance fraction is 0.9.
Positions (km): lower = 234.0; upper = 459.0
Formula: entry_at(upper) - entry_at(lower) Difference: 30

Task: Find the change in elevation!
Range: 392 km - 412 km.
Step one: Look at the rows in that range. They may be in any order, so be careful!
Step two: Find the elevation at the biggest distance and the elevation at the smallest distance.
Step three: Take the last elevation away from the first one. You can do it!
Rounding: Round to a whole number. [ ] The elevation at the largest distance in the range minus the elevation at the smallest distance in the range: -12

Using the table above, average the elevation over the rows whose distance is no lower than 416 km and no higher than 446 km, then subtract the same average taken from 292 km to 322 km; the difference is -24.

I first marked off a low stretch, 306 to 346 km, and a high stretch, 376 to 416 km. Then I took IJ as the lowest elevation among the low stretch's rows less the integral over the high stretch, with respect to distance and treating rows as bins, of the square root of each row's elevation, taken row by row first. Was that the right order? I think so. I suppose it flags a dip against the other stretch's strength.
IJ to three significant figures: -347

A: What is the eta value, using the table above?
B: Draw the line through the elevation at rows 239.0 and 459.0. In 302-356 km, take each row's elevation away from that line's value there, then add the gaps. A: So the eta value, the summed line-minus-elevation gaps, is -343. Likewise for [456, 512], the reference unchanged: 79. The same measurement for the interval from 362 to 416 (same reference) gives 21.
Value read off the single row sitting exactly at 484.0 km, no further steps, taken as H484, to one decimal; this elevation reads 215.4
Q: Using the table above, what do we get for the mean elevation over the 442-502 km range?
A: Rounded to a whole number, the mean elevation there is 218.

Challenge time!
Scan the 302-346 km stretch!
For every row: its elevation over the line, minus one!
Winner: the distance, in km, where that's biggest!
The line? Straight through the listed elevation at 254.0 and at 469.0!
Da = 319.0 km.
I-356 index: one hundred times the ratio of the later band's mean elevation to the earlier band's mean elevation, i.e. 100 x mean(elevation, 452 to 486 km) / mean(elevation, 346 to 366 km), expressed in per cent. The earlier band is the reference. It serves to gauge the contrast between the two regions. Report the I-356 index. 101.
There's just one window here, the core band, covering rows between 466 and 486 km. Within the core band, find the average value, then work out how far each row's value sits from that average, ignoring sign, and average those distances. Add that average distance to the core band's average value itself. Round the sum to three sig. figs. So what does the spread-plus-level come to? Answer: 228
